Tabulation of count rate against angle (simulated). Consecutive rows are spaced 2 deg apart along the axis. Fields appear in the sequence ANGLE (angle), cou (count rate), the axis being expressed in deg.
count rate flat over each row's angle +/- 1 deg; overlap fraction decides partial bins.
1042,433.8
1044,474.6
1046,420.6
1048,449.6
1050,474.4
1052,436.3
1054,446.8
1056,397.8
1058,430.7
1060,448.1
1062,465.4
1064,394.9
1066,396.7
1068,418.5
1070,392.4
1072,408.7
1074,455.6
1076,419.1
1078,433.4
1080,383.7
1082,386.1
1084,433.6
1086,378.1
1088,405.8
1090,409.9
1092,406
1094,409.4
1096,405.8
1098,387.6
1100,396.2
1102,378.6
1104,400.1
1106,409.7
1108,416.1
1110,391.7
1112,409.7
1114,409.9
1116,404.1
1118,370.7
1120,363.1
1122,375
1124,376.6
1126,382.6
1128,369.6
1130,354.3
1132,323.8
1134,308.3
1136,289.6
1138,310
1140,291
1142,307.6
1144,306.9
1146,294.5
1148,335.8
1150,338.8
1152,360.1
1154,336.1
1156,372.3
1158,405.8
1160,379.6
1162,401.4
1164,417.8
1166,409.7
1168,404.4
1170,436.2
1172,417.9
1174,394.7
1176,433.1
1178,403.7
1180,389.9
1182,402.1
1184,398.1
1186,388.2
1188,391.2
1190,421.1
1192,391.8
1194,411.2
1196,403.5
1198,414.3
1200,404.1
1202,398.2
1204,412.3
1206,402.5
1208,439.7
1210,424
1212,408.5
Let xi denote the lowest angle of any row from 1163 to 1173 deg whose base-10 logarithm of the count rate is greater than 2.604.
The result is 1164 deg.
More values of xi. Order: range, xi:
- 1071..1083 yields 1072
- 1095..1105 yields 1096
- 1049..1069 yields 1050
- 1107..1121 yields 1108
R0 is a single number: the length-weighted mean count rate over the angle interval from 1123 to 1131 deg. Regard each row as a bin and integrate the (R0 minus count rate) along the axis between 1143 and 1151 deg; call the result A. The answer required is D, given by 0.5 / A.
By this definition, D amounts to 0.0012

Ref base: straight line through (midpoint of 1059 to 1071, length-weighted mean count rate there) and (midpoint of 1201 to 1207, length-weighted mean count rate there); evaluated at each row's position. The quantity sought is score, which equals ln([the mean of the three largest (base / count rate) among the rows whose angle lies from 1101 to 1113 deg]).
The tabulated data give 0.062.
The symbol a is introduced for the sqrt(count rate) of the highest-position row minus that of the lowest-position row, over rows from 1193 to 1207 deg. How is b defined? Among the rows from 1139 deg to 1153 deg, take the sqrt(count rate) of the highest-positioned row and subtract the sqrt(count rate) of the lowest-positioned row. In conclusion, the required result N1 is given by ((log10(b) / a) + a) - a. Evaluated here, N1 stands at -1.3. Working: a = -0.22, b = 1.92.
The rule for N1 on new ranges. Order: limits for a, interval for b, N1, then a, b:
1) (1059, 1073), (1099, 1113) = 0.5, -0.95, 0.34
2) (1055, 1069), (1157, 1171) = -0.3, 0.51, 0.74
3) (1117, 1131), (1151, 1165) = -0.4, -0.43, 1.46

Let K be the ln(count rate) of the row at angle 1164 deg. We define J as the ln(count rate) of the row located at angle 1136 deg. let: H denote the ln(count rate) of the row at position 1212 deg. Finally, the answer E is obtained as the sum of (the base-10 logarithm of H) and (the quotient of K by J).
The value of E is 1.84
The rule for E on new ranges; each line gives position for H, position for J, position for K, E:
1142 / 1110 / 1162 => 1.76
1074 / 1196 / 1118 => 1.77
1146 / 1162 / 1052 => 1.77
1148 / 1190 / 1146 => 1.71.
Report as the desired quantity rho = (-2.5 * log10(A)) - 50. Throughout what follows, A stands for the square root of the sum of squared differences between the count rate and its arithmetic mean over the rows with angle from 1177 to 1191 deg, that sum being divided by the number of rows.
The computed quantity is -52.6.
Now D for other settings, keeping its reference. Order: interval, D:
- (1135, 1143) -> 0.0009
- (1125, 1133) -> 0.0047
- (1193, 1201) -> -0.0017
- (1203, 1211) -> -0.0013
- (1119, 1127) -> -0.0176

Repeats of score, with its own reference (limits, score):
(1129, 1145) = 0.330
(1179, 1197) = 0.042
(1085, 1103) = 0.087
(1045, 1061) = 0.011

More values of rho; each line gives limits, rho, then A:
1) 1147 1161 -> -53.5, 25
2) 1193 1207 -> -51.9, 6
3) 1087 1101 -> -52.2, 8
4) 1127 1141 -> -53.6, 28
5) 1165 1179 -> -52.9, 14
